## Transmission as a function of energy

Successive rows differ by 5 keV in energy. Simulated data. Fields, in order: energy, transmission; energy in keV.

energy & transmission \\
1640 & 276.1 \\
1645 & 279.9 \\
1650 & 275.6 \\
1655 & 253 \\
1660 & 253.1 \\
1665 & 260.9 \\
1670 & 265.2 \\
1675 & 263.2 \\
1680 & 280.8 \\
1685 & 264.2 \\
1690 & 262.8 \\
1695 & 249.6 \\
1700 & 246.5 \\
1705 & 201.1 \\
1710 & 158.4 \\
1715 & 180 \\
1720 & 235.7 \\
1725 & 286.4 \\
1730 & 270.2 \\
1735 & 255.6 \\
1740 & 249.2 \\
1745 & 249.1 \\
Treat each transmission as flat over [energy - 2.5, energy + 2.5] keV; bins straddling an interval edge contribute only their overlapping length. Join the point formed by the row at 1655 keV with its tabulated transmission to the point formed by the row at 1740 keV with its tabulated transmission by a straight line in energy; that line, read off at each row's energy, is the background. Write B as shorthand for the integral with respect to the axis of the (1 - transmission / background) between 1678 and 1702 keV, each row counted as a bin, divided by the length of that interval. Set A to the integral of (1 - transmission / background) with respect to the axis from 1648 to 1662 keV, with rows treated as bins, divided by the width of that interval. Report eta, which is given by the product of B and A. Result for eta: 0.0011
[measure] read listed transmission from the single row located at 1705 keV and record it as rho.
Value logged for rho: 201.1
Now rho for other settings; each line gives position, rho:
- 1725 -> 286.4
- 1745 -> 249.1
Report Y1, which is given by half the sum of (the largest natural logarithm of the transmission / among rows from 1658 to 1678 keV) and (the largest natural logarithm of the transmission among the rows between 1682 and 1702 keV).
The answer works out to 5.58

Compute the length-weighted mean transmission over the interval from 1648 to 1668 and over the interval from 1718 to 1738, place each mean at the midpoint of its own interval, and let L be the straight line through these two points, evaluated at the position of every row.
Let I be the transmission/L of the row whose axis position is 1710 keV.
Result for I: 0.61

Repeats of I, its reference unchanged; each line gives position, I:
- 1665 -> 1.00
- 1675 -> 1.01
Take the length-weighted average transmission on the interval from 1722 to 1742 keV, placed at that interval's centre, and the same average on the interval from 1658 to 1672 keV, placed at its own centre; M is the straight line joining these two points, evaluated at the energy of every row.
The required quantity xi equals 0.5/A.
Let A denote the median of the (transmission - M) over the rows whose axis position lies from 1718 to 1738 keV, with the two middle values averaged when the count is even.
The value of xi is -0.23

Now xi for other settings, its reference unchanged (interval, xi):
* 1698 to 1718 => -0.01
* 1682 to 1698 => 0.47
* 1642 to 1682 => 0.13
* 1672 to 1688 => 0.17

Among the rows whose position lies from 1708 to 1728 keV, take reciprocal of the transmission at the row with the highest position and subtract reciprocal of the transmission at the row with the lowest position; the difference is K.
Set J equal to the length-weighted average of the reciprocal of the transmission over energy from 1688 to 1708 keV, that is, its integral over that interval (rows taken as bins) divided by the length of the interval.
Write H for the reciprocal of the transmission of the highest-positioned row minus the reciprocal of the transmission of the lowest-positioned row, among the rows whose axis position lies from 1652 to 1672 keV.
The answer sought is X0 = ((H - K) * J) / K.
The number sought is -0.0040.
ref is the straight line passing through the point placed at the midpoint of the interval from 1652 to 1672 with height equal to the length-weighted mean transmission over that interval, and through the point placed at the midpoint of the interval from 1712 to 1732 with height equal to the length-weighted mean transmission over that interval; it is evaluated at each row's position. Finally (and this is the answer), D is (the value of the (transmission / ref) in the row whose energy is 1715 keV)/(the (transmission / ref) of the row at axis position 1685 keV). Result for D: 0.71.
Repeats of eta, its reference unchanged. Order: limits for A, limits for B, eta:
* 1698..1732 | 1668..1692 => -0.0063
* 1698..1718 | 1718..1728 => -0.0111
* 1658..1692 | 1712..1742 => -0.0010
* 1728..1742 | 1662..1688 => 0.0020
